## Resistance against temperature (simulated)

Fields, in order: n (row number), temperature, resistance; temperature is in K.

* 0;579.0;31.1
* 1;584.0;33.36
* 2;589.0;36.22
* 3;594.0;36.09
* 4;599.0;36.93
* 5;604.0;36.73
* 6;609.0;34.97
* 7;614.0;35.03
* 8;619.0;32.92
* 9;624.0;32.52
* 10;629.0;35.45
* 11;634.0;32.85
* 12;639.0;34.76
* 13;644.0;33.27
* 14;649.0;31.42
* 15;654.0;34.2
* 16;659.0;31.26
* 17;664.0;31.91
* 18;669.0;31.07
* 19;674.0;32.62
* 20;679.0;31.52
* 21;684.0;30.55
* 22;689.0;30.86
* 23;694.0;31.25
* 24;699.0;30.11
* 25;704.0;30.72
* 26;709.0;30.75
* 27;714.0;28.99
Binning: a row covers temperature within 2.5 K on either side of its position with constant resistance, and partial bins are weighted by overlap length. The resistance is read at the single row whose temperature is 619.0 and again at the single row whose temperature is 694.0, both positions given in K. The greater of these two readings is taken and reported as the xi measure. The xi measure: 32.9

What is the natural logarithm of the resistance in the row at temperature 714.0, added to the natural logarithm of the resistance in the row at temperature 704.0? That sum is 6.79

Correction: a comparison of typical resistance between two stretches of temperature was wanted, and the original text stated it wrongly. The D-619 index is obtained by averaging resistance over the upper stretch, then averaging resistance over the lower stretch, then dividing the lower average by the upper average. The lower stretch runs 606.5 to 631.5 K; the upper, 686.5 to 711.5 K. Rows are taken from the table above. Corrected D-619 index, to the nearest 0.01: 1.11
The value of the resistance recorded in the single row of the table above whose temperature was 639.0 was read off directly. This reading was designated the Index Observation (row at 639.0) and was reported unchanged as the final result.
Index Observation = 34.76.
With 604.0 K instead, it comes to 36.73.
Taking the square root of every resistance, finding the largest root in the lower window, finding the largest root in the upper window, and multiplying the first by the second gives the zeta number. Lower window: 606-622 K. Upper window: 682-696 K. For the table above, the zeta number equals 33.1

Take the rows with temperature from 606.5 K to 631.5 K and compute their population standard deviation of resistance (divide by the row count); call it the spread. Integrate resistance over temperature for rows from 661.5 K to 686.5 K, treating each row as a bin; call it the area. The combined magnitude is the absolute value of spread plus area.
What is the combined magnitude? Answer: 790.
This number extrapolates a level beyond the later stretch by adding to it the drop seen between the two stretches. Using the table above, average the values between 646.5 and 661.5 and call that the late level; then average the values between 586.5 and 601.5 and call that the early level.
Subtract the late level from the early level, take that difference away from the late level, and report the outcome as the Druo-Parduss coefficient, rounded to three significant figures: 28.2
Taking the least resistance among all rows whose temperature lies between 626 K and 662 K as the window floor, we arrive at 31.26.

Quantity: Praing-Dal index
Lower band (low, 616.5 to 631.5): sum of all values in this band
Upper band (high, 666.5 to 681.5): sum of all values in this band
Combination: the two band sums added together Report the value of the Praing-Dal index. 196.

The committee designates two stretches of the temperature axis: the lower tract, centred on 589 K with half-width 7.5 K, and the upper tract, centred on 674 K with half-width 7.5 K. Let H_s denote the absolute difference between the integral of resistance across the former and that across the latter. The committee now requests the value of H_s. 52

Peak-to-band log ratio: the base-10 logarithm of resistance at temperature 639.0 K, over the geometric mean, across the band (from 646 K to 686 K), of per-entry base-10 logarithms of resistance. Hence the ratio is 1.03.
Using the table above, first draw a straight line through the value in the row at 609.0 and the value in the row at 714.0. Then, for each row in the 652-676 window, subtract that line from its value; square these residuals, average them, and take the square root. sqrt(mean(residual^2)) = 1.1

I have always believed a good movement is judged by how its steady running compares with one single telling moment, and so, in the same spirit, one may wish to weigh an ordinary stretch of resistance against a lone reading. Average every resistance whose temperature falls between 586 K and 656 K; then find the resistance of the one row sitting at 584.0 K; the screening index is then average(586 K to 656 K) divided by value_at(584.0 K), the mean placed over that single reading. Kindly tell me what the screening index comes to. 1.03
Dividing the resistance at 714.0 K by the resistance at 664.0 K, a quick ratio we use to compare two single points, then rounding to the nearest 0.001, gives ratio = 0.908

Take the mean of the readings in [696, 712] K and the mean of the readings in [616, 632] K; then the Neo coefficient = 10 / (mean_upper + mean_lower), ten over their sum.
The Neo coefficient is 0.156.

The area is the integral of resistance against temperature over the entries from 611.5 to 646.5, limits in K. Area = 1184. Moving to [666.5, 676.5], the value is 318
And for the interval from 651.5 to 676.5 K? 805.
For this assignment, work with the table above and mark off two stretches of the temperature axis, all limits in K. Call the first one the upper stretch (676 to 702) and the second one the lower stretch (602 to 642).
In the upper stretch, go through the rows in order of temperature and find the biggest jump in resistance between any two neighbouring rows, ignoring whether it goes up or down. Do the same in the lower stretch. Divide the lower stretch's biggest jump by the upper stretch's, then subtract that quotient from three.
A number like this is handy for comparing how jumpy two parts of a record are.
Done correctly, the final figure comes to 0.43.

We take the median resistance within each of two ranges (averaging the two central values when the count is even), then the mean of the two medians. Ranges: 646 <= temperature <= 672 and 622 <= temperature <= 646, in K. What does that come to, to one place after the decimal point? 32.3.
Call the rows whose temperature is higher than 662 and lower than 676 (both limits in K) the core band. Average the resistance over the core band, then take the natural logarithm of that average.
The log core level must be 3.46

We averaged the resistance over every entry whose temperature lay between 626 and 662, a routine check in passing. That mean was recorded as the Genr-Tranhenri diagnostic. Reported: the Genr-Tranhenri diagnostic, 33.3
